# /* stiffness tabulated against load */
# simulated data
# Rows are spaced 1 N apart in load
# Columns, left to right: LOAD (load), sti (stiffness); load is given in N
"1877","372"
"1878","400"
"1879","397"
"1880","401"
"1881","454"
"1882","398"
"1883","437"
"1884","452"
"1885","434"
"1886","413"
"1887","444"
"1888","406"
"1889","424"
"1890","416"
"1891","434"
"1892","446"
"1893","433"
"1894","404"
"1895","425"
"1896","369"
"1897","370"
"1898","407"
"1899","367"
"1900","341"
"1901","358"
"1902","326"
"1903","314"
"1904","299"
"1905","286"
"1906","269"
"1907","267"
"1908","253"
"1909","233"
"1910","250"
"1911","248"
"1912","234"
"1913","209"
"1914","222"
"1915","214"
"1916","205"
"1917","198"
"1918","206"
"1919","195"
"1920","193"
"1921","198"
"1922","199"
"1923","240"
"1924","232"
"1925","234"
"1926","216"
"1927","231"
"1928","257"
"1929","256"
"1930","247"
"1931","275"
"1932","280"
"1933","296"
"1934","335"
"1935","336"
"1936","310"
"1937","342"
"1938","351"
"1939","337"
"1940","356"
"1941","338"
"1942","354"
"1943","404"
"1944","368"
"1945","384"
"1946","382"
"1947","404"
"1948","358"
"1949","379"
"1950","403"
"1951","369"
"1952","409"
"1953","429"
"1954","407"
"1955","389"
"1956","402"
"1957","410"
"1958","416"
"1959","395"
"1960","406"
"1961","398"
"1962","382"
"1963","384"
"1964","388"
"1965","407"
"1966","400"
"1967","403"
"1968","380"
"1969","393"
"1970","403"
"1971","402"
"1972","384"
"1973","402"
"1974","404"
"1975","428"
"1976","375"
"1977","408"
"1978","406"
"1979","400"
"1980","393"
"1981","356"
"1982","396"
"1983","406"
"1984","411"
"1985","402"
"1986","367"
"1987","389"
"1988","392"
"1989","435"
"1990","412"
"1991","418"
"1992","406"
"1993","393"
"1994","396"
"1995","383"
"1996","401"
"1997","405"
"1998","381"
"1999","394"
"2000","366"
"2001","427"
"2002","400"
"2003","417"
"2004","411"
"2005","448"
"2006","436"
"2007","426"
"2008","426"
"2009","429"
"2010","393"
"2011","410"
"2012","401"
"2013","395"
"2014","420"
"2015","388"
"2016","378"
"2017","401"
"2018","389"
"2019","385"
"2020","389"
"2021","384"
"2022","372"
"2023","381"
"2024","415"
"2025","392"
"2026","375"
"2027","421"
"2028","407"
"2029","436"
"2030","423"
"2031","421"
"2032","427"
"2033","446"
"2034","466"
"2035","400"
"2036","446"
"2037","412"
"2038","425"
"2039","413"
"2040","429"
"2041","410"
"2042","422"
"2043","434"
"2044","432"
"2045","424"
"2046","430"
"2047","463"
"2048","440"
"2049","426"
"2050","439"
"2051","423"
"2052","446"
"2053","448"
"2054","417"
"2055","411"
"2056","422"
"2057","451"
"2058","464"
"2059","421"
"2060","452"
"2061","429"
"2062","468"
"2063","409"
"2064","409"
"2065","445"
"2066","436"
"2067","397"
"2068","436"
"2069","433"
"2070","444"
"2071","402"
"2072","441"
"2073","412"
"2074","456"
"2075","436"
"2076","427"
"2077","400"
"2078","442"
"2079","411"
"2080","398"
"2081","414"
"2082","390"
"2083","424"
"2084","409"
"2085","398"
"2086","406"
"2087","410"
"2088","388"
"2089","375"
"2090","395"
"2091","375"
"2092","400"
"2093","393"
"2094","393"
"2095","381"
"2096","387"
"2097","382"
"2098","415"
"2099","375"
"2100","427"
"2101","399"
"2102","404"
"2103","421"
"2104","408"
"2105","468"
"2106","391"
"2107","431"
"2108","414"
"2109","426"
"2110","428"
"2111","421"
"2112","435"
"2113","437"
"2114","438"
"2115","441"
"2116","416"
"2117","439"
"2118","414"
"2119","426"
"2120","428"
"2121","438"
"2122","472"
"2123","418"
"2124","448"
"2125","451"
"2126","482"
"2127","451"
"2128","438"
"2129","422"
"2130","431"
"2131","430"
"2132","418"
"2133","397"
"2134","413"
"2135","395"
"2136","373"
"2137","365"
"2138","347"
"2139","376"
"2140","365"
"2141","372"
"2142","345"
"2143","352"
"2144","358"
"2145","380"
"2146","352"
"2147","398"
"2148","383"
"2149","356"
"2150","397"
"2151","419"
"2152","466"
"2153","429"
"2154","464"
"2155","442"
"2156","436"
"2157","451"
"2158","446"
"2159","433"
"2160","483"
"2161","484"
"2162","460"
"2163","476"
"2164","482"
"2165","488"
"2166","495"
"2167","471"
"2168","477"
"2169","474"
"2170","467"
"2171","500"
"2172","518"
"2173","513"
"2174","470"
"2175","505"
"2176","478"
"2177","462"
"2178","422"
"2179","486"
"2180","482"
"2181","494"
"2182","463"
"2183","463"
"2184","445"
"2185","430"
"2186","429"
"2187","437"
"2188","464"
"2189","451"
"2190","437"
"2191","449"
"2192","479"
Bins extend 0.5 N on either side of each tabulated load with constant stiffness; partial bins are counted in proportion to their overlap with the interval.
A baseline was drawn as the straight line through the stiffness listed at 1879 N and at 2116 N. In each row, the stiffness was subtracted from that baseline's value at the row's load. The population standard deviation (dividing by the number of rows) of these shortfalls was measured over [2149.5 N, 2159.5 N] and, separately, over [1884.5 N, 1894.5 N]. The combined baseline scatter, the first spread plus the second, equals 34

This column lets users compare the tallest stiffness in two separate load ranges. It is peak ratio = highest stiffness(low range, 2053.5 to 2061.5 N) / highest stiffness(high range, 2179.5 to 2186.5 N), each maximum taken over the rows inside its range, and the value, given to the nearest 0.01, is 0.94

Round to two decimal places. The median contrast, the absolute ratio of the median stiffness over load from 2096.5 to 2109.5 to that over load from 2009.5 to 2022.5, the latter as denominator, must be 1.06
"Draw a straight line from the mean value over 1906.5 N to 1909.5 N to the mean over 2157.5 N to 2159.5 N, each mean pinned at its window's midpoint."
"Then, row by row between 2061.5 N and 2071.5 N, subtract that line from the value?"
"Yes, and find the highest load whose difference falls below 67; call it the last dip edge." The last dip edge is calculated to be 2071 N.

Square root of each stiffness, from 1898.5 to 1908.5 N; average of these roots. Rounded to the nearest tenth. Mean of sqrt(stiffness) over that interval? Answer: 17.5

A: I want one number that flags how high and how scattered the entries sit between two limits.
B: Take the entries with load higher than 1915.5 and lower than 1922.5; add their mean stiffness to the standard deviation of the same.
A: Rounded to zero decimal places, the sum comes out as 204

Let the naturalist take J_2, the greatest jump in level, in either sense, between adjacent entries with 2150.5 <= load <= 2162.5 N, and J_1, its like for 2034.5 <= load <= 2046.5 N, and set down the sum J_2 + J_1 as 96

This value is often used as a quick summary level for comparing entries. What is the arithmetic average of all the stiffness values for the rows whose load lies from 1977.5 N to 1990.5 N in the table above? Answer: 397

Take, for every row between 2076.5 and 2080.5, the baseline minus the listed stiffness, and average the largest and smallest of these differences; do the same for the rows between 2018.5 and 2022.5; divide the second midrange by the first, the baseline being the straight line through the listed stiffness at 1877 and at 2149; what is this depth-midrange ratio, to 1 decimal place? 0.3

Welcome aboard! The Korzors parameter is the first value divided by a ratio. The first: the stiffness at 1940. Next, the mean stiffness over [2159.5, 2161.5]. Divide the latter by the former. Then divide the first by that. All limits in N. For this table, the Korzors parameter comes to 262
